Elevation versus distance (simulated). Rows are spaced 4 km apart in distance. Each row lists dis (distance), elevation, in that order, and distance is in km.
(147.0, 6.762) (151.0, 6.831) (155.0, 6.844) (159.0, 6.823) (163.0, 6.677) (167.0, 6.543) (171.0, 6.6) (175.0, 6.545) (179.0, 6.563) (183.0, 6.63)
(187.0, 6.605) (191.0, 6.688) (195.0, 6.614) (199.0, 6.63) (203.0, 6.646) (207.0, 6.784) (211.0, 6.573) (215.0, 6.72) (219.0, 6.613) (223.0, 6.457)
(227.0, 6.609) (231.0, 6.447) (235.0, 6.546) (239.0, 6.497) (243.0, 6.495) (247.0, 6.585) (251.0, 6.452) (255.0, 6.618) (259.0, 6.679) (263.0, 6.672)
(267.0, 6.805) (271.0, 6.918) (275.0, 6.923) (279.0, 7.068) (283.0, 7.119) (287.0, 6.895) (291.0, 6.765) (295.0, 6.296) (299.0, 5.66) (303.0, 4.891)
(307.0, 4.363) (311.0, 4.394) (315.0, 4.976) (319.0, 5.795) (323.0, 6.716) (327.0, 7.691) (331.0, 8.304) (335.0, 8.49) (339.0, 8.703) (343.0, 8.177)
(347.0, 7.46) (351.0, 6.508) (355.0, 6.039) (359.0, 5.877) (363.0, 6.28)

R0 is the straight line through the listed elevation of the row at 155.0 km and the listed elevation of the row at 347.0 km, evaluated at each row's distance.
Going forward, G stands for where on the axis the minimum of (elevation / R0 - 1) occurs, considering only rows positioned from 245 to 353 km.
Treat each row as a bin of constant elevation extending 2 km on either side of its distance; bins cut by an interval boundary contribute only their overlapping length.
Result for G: 307.0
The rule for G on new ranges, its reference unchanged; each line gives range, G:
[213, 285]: 251.0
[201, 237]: 231.0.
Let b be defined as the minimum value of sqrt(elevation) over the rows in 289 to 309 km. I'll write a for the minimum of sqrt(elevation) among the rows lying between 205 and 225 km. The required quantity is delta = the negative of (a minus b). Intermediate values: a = 2.54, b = 2.09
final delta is -0.452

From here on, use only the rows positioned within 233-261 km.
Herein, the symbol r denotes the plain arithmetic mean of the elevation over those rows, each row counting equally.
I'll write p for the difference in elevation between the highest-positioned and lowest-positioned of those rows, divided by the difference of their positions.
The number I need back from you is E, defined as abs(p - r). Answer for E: 6.55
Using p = 0.01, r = 6.55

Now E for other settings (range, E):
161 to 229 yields 6.62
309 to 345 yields 6.91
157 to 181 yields 6.64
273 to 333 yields 6.23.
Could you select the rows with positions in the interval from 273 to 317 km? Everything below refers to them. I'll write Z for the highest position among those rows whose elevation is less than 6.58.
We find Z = 315.0 km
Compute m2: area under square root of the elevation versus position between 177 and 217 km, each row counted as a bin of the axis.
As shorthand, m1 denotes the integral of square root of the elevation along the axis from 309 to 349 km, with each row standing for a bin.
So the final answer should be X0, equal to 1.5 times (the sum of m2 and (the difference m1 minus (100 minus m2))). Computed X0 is 318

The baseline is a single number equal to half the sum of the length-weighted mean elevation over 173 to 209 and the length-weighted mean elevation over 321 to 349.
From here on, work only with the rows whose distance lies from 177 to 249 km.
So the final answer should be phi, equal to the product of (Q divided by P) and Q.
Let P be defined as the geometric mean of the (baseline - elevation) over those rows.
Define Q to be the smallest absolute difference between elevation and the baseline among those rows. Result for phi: 0.37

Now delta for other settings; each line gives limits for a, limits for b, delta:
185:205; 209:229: -0.029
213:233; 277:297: -0.030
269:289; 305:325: -0.537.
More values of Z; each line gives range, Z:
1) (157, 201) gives 179.0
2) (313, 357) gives 355.0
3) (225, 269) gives 251.0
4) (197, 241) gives 239.0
